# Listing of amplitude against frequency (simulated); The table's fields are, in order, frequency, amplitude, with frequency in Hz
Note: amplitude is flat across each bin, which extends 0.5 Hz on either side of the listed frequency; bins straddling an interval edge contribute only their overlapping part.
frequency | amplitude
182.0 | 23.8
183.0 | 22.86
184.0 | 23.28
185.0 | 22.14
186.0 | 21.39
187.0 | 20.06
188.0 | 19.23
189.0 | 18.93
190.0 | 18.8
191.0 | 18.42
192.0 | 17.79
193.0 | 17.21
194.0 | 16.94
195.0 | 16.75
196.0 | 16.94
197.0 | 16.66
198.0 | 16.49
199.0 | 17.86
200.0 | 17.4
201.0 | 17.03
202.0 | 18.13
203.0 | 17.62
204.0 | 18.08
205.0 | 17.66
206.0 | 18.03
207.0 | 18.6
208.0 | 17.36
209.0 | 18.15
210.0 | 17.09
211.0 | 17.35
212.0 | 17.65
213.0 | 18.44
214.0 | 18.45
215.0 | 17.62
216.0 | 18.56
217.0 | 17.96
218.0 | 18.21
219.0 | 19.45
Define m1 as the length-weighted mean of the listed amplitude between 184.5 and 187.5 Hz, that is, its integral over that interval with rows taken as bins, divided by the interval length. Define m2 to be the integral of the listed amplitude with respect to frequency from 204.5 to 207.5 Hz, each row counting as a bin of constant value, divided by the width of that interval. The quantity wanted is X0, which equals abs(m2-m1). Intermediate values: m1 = 21.2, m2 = 18.1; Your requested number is 3.1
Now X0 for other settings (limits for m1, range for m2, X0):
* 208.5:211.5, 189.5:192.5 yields 0.8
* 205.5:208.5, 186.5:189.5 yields 1.4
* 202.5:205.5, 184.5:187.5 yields 3.4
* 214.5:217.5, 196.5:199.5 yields 1.0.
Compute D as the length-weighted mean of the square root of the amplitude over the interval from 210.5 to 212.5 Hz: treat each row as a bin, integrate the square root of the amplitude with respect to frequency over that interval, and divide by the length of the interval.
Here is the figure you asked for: 4.18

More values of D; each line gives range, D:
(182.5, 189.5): 4.59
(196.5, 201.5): 4.13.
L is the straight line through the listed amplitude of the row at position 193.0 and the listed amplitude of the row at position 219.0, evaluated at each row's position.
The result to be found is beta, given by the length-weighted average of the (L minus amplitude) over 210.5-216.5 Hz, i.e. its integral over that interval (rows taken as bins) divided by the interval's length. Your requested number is 0.96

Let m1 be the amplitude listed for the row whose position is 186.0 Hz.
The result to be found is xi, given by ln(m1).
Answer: 3.06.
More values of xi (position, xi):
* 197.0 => 2.81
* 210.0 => 2.84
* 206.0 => 2.89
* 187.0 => 3.00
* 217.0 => 2.89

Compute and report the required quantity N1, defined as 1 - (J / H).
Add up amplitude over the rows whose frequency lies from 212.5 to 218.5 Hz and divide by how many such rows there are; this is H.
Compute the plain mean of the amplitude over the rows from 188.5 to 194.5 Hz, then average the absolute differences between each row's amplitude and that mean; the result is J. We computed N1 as 0.96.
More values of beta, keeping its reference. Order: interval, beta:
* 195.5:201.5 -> 0.62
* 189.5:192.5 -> -1.30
